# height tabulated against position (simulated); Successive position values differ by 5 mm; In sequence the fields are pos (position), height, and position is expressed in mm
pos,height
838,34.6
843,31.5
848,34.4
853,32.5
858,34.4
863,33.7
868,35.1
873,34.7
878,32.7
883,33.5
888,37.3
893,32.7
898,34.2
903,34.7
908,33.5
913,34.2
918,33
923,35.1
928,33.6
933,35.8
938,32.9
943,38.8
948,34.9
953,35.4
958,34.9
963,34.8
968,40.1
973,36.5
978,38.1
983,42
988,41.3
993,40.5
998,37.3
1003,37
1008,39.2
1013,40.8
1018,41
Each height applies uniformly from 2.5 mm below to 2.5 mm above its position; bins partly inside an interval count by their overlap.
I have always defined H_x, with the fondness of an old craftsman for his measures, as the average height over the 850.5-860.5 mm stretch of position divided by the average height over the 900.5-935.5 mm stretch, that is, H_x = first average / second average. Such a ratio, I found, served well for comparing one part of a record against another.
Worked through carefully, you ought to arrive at 0.98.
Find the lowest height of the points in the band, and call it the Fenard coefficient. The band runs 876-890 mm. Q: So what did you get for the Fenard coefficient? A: 32.7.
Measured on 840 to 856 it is 31.5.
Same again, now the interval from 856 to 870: 33.7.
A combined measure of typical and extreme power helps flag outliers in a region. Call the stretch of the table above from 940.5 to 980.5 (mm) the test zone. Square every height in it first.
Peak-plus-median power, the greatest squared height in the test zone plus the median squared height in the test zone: 2901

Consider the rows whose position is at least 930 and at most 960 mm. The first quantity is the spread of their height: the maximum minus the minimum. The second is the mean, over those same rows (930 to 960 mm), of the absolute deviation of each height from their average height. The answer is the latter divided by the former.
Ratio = 0.21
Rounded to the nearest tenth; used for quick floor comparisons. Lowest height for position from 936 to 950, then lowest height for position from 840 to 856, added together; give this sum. 64.4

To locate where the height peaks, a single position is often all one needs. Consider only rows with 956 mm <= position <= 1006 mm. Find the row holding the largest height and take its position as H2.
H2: 983 mm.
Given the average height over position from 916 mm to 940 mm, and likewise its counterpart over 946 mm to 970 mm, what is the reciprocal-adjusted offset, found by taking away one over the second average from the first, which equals 34.1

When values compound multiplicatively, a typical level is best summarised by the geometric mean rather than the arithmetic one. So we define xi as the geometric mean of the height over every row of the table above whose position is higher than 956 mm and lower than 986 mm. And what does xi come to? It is 37.6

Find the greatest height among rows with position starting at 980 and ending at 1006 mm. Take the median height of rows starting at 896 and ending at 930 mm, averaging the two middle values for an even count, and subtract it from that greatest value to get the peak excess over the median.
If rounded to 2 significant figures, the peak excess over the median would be 7.8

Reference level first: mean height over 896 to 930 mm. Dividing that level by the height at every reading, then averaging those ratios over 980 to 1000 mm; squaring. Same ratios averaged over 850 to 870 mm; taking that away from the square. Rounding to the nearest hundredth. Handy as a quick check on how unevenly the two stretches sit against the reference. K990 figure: -0.29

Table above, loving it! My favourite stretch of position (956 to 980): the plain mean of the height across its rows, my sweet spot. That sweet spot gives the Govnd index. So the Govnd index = 36.9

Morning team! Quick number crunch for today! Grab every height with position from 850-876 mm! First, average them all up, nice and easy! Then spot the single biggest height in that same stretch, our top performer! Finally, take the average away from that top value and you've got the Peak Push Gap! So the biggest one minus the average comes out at 1.0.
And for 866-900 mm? 3.0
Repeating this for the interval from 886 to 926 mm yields 3.0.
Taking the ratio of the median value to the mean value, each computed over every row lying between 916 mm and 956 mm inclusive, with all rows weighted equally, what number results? 1.00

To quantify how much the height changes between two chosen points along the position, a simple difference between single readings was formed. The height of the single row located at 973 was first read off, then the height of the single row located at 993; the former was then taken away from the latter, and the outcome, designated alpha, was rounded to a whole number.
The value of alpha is 4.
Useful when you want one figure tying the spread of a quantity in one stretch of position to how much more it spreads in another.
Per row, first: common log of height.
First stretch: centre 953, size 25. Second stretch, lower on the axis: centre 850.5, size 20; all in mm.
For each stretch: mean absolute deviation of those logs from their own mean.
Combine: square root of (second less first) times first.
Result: 0.0045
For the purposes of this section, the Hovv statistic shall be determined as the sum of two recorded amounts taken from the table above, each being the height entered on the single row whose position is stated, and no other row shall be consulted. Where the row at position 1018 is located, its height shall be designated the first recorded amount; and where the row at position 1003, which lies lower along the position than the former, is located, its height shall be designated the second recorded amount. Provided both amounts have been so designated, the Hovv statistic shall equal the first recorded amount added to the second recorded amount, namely 78.0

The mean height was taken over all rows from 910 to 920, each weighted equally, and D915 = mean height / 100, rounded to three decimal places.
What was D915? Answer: 0.336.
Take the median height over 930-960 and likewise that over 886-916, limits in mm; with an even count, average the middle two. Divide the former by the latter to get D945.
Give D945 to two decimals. 1.03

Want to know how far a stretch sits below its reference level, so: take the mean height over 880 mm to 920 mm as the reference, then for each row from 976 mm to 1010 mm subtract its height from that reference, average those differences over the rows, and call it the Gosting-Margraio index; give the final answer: -5.2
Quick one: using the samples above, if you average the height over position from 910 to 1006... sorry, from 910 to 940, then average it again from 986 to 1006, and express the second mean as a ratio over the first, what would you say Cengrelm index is 1.14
